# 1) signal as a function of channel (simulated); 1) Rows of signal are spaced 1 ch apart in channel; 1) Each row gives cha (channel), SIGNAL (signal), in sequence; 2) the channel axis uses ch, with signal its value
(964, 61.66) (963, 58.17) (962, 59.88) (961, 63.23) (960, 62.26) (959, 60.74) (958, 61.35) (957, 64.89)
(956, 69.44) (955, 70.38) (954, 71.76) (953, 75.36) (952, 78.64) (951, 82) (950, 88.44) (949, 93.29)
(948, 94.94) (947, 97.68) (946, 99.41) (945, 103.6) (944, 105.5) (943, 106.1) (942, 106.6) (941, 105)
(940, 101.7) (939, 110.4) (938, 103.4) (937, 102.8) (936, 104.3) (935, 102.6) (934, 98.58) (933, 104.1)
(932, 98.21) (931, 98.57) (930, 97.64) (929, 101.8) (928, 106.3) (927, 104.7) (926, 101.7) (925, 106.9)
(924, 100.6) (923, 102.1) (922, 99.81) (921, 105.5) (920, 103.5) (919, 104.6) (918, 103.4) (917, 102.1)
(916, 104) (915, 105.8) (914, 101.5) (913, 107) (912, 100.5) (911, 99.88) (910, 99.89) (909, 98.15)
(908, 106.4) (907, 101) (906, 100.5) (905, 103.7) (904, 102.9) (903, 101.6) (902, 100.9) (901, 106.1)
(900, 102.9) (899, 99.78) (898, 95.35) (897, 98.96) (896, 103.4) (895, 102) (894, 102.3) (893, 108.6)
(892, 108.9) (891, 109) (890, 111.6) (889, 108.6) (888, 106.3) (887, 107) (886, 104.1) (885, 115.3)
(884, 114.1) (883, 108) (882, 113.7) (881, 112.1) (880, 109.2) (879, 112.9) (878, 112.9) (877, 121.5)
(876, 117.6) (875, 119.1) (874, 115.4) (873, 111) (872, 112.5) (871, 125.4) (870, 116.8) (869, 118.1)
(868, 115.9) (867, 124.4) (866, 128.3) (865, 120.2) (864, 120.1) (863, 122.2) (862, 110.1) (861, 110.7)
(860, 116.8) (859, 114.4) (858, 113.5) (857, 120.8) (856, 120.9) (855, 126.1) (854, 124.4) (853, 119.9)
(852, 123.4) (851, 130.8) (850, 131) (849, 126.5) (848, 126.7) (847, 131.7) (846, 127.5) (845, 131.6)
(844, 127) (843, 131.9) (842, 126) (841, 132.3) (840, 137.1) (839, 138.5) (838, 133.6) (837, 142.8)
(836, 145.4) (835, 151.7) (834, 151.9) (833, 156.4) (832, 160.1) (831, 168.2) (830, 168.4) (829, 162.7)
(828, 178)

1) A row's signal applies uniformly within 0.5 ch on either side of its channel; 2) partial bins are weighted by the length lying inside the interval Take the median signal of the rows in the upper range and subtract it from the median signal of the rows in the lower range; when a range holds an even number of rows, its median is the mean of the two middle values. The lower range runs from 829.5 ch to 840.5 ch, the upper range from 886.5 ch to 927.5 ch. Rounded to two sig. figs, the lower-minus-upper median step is 49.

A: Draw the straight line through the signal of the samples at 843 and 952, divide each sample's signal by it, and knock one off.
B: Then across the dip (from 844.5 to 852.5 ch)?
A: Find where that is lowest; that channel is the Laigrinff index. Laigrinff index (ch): 852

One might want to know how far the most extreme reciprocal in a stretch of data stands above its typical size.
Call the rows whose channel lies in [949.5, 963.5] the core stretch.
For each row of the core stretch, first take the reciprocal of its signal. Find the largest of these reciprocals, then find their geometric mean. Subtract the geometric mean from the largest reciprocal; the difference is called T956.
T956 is 0.0026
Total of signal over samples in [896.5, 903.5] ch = 706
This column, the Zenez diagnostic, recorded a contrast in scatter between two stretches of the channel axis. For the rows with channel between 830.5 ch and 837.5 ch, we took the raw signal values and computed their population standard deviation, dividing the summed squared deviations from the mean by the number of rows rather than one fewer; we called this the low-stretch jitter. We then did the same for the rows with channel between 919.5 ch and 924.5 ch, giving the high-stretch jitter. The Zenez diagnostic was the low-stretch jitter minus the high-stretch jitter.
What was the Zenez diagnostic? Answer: 6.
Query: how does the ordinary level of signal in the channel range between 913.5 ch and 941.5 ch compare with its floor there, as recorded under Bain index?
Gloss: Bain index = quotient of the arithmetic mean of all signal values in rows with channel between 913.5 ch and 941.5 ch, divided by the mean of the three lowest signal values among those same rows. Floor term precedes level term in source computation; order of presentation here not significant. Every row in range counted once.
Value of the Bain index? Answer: 1.05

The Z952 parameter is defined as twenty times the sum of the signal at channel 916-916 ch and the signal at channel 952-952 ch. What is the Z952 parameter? 3653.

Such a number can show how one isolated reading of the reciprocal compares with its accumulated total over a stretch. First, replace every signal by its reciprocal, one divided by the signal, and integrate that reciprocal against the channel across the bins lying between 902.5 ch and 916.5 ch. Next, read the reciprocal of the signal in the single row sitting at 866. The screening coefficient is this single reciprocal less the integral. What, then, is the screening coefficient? -0.13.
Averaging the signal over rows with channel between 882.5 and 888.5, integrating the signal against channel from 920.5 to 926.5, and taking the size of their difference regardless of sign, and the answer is 507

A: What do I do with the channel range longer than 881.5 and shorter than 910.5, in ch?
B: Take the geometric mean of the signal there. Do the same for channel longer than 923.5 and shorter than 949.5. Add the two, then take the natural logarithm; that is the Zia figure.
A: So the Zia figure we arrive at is 5.33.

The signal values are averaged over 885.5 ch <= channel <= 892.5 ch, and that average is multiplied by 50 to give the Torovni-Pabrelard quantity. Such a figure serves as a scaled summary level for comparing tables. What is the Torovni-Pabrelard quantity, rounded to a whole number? 5396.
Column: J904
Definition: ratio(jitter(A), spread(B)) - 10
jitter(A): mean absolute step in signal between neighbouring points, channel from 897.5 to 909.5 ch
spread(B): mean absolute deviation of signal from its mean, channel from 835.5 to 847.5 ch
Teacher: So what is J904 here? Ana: -9.31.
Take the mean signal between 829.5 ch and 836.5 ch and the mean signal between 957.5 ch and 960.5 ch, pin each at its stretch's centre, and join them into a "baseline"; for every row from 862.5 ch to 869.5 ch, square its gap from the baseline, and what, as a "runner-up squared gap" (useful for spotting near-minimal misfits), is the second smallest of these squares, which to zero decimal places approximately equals 51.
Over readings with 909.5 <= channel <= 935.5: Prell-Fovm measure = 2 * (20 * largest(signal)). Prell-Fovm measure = 4280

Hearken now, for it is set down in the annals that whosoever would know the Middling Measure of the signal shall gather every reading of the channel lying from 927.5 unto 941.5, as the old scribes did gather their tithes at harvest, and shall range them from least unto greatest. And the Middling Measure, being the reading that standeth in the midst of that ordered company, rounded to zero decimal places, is 103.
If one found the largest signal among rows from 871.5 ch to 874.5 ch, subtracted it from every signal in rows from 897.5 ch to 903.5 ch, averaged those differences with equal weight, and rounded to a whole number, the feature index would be -14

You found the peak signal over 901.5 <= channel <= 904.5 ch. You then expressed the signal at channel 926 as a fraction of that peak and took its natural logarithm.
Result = -0.01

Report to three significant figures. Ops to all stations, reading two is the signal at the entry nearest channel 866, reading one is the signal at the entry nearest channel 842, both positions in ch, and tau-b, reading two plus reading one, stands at 254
